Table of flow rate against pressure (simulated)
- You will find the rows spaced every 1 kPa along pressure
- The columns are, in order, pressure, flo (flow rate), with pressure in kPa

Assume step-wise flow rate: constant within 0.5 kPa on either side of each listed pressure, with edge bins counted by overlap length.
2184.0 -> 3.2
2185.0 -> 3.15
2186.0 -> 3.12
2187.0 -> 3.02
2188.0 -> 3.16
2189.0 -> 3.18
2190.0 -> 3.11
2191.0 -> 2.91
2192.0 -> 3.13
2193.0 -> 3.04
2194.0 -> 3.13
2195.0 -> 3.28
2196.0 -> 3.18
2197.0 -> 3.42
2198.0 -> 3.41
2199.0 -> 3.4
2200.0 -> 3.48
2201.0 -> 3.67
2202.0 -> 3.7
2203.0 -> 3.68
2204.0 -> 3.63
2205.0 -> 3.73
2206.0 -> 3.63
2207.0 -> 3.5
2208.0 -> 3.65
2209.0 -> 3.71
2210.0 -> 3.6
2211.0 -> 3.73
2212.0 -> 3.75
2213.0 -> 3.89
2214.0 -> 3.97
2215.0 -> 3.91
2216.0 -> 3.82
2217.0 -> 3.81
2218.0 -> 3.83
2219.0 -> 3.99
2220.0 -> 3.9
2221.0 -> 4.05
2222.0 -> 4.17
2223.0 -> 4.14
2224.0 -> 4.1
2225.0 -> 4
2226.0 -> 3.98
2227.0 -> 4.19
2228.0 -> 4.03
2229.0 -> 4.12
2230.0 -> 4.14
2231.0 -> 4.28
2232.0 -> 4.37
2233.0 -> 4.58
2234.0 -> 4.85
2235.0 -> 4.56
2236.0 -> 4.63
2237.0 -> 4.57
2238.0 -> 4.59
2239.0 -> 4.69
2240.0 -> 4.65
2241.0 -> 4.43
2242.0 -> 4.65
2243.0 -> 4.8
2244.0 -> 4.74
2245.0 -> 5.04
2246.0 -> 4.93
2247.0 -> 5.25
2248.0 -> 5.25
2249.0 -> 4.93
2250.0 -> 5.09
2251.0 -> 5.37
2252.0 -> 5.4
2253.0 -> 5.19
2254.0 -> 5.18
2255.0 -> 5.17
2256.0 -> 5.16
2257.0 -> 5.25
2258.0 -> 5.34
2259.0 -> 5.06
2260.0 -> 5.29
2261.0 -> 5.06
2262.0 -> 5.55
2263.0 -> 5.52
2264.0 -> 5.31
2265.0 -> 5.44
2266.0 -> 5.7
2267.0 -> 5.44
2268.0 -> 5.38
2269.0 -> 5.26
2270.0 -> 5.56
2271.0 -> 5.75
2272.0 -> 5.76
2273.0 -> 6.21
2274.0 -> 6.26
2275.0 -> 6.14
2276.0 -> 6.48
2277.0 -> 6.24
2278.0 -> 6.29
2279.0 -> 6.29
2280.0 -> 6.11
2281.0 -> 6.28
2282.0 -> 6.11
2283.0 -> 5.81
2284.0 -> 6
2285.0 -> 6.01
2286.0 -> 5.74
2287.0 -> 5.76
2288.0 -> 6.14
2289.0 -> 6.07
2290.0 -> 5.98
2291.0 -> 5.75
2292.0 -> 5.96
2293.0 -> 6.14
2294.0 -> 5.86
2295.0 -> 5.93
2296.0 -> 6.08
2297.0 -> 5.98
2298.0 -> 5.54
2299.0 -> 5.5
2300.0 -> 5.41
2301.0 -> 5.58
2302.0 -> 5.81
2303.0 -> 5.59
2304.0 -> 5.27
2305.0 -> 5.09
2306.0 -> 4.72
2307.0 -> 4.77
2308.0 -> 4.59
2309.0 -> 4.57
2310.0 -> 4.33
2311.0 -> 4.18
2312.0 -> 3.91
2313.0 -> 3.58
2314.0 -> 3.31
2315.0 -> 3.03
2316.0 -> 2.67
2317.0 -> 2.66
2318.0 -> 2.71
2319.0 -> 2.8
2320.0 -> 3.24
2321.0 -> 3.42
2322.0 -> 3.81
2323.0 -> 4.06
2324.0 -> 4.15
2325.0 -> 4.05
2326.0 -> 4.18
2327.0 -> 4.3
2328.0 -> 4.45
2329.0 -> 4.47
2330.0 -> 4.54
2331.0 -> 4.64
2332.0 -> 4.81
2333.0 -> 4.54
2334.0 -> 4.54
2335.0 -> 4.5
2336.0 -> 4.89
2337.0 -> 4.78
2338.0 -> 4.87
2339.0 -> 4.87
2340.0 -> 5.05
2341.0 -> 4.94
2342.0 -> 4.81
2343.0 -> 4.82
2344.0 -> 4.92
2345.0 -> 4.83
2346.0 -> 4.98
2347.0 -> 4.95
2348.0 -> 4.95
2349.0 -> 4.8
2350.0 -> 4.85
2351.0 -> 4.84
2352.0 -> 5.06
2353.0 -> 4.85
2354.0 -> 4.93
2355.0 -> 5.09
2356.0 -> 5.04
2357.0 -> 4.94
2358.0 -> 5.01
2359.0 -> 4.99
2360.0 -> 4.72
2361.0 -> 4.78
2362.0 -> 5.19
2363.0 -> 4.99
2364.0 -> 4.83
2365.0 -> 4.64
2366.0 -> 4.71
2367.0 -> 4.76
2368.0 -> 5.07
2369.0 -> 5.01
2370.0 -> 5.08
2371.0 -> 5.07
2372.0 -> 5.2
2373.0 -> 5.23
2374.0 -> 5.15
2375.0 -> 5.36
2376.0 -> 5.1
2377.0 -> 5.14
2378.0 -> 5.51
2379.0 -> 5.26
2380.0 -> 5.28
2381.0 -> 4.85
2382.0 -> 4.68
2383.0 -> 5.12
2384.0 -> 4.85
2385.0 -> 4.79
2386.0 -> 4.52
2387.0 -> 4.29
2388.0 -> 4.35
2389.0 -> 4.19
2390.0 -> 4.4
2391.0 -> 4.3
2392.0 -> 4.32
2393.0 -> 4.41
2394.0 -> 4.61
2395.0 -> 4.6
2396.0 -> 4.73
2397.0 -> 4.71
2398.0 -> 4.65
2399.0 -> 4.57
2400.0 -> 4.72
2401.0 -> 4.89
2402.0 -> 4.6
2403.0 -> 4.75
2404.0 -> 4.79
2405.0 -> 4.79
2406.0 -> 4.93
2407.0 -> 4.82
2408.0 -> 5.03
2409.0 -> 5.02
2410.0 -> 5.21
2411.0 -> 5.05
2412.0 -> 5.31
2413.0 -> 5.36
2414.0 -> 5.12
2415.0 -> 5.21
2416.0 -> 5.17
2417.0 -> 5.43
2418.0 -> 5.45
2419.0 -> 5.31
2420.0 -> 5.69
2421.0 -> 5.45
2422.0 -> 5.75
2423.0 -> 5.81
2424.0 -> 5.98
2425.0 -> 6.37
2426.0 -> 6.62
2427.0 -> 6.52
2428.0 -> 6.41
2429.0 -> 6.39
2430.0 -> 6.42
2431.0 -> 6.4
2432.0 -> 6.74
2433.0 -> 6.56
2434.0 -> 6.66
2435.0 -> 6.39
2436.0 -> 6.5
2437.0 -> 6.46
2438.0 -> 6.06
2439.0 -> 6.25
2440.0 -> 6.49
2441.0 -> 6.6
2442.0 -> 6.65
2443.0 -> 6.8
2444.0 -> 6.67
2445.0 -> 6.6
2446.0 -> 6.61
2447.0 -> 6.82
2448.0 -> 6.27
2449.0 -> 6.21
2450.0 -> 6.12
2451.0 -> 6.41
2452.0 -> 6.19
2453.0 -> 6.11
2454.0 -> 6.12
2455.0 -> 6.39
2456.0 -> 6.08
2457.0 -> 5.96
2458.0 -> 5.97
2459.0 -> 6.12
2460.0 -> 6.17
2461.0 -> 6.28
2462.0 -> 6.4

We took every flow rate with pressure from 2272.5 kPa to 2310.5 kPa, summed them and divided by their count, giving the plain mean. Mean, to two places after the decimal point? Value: 5.75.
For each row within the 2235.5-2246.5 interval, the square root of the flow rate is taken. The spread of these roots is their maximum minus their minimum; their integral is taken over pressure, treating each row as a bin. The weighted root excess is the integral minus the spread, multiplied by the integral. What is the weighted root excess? 565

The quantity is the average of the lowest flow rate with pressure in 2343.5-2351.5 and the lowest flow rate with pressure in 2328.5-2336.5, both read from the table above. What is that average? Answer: 4.6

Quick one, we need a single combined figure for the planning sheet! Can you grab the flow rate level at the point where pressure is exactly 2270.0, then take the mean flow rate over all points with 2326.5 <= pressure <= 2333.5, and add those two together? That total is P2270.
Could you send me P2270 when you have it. 10.1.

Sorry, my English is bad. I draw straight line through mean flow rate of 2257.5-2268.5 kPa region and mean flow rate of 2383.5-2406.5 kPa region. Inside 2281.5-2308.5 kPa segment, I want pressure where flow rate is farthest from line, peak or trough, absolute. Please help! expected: 2293.0 kPa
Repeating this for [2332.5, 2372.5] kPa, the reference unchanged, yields 2372.0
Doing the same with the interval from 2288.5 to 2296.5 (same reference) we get 2293.0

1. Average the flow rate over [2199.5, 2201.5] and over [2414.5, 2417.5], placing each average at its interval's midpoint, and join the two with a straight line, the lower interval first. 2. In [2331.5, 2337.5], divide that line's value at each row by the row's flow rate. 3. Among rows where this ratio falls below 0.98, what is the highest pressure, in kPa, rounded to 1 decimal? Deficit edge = 2337.0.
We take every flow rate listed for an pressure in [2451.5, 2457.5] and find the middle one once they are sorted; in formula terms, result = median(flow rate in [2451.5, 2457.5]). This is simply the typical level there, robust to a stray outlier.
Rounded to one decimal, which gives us 6.1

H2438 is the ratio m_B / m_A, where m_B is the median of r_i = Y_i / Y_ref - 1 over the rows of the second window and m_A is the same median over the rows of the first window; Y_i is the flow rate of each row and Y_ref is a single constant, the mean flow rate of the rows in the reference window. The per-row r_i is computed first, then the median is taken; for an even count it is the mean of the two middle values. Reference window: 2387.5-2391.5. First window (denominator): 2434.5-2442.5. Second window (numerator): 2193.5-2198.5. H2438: -0.5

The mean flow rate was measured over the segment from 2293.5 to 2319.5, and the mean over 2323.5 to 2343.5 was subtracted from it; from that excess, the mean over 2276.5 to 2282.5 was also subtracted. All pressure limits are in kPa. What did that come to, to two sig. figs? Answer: -6.2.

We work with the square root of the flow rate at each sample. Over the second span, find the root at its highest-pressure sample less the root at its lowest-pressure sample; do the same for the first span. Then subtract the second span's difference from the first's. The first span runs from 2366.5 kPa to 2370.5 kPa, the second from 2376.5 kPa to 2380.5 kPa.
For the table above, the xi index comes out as 0.04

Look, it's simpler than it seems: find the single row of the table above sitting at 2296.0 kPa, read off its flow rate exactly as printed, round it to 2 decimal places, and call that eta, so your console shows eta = 6.08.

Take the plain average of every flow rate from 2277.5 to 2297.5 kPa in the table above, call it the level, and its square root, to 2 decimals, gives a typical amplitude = 2.45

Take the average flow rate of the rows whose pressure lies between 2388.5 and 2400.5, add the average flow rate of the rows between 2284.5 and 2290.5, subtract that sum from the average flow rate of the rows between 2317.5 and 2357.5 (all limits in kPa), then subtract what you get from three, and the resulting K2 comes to 8.9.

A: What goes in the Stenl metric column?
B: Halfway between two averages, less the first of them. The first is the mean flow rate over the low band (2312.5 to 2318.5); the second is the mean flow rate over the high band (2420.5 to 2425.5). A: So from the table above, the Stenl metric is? 1.4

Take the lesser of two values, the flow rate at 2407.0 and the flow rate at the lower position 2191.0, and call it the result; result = 2.9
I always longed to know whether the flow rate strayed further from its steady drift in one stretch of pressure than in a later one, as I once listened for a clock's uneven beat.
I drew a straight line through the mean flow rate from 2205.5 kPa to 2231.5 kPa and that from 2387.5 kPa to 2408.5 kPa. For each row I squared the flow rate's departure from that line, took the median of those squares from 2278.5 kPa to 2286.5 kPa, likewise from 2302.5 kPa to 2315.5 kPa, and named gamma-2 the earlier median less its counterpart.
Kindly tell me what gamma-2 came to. 3.3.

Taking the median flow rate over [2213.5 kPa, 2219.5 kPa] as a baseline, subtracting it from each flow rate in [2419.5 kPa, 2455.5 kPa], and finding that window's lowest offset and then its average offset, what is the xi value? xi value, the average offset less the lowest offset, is 0.90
